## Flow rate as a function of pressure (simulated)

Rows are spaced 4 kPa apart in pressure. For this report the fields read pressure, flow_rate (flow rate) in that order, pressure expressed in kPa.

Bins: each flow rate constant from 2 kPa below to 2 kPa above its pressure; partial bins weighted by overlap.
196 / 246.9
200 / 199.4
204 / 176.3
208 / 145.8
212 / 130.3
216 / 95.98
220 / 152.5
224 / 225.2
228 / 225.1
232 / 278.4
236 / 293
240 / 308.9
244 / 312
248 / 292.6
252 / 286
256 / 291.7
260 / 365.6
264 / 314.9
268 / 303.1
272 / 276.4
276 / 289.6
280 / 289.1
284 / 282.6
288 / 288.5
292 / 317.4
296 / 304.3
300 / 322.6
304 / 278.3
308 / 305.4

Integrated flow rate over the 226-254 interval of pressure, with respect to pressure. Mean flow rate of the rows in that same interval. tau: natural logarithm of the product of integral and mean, 14.6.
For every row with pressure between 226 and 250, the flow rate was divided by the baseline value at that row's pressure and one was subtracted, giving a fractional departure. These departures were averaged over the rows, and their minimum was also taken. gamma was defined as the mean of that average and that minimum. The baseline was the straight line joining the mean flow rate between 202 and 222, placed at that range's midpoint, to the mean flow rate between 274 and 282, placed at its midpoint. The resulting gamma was 0.35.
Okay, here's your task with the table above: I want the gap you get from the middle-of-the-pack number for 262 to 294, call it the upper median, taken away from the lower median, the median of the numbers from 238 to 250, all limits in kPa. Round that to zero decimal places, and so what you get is 20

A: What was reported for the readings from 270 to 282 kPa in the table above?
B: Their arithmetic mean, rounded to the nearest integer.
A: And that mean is 285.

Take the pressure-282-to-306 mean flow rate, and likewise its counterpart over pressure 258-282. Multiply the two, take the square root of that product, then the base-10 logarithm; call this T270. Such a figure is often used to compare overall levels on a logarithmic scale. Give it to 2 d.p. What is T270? 2.48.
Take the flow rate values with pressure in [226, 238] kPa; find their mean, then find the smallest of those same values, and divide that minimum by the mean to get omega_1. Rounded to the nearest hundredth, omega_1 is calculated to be 0.85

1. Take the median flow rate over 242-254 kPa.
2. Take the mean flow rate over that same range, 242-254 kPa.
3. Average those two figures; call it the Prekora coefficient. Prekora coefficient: 295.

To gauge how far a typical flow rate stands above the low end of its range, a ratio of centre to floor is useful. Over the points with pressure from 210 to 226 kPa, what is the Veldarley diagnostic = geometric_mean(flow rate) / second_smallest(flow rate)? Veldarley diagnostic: 1.10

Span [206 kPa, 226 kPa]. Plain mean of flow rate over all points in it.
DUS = 150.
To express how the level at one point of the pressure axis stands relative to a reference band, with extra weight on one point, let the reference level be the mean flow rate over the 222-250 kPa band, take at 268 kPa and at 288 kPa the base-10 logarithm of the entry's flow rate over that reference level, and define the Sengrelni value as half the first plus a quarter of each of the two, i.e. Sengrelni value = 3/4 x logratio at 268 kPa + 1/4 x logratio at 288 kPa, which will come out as 0.035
